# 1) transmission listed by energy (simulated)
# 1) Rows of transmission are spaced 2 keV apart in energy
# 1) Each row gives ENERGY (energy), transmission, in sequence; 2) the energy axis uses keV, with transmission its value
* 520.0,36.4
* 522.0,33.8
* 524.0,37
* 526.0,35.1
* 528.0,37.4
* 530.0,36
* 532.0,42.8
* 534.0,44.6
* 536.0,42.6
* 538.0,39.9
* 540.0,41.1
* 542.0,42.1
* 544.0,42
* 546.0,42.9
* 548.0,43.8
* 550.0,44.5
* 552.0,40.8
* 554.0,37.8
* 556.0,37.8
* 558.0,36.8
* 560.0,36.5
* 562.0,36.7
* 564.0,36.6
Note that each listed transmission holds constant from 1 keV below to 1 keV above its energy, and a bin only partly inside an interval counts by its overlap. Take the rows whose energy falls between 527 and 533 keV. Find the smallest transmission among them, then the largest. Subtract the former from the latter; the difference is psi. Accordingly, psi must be 6.8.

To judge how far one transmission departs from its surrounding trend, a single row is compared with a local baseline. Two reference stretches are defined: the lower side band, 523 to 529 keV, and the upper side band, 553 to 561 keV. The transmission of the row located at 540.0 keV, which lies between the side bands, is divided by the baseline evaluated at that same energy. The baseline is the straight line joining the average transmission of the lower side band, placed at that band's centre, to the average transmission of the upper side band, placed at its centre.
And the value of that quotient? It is 1.12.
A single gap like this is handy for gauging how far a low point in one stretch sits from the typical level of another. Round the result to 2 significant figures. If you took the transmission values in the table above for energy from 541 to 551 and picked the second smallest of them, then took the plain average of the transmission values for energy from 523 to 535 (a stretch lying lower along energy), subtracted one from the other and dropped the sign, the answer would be 3.3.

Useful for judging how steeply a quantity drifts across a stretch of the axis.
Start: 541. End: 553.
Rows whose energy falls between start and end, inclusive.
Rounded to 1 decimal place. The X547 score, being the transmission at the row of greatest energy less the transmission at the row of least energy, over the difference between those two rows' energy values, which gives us -0.1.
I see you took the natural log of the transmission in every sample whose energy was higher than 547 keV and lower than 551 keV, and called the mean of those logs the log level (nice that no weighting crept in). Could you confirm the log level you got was 3.788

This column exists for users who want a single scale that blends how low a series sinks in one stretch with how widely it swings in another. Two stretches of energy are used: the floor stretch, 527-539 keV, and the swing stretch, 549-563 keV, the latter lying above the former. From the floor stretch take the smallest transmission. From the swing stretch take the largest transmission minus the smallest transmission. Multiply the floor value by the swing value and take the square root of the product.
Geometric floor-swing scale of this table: 17.0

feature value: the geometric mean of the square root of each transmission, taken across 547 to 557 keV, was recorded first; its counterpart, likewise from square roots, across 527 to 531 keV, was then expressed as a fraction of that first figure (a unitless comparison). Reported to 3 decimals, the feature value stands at 0.948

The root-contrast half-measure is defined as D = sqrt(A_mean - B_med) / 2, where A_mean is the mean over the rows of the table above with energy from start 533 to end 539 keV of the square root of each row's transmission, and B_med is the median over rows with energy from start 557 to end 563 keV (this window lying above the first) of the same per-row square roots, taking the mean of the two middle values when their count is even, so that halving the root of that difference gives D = 0.34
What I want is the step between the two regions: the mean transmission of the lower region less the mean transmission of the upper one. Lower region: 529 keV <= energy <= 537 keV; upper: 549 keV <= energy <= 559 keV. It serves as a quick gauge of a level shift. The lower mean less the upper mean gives 2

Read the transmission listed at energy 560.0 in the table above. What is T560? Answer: 36.5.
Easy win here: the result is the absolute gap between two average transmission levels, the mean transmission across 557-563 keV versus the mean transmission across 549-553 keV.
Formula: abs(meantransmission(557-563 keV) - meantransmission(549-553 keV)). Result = 6.0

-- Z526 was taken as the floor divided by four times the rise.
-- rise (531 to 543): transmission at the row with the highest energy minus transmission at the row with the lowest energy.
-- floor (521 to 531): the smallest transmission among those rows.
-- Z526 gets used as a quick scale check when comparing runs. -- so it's -12.1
